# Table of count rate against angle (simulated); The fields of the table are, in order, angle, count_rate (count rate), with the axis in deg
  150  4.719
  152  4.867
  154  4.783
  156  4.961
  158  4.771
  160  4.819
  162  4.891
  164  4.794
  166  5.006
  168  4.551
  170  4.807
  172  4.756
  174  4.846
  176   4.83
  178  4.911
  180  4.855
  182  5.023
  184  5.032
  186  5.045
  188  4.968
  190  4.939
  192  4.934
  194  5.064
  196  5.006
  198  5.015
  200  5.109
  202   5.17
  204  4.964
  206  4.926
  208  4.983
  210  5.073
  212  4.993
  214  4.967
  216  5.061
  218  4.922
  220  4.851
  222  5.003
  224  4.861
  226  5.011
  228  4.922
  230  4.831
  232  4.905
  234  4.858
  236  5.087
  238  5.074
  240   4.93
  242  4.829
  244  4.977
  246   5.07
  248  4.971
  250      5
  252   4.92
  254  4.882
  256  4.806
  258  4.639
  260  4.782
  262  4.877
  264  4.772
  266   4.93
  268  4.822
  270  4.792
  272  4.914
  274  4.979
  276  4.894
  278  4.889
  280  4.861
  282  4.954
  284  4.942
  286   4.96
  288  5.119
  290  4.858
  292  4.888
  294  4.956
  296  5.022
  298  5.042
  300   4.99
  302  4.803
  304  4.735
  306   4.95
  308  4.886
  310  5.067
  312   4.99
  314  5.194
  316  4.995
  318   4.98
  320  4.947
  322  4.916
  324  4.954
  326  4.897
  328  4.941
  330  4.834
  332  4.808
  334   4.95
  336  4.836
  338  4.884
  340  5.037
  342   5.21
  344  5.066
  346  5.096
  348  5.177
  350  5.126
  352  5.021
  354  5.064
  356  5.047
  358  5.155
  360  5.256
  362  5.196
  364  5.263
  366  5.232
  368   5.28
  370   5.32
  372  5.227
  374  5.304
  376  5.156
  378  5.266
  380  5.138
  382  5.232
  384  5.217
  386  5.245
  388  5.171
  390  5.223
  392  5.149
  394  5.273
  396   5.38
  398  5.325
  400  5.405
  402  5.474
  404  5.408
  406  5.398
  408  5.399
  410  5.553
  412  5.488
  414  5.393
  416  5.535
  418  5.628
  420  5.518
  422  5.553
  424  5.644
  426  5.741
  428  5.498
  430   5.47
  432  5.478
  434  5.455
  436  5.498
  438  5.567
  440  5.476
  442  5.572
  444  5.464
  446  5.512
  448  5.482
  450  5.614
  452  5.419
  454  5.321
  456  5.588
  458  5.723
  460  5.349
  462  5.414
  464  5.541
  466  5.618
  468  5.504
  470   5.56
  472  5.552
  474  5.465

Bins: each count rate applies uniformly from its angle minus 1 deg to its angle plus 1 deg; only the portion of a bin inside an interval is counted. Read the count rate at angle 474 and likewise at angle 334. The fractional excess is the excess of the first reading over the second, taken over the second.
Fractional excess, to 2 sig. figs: 0.10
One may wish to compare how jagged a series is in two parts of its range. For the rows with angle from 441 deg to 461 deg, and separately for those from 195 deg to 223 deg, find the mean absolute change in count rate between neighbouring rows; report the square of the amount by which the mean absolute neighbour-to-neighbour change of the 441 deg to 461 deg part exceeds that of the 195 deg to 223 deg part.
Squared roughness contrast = 0.0046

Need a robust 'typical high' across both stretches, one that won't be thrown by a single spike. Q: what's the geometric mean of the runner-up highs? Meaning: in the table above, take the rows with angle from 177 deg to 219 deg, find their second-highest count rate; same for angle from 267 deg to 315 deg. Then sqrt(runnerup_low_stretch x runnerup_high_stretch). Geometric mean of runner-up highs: 5.11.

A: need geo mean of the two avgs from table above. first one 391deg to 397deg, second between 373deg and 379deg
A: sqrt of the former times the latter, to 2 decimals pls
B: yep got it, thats 5.25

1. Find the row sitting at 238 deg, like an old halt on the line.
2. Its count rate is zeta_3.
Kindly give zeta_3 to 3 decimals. 5.074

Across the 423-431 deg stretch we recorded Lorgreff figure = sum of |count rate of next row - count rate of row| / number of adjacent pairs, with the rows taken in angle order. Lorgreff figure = 0.123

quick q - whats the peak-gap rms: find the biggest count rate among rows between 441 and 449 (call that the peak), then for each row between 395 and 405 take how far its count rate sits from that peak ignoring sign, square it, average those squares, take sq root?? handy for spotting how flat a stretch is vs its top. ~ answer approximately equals 0.2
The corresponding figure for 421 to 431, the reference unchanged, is 0.1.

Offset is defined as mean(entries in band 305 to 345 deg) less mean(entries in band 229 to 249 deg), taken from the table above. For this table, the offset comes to 0.0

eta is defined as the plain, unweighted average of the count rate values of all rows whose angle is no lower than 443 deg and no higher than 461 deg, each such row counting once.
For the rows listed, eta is 5.50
